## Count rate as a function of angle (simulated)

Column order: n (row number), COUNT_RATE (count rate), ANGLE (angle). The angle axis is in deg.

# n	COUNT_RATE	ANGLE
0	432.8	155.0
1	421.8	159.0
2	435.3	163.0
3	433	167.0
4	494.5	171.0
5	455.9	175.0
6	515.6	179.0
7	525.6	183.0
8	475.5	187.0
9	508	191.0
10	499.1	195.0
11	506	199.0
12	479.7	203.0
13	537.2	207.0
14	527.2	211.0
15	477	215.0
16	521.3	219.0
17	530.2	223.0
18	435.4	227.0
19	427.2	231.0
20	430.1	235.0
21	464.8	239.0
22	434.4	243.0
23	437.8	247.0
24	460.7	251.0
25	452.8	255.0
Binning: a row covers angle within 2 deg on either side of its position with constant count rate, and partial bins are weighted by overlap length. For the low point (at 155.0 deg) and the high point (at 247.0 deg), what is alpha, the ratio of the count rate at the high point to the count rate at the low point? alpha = 1.01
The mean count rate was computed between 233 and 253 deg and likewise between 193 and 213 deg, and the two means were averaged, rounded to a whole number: 478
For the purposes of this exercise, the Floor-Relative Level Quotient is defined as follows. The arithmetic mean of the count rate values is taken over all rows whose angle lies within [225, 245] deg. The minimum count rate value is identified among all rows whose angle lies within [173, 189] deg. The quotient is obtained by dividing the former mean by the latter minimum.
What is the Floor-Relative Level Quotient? 0.96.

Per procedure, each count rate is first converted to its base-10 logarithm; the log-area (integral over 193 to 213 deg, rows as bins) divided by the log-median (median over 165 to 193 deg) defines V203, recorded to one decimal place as 20.1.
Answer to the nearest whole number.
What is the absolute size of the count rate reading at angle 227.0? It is 435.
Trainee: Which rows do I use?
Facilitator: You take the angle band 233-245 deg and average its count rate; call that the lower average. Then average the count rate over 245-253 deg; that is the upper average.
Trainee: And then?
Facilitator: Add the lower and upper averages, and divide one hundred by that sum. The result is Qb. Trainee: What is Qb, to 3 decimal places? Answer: 0.112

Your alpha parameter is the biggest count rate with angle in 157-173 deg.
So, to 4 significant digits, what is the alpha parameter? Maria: 494.5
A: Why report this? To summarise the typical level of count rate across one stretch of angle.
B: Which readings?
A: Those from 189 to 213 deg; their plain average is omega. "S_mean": 510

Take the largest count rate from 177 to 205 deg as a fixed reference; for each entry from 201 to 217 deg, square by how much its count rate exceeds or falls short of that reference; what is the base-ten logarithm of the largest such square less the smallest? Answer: 3.4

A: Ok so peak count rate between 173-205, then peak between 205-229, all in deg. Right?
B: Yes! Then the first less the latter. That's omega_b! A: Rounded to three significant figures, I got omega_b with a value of -11.6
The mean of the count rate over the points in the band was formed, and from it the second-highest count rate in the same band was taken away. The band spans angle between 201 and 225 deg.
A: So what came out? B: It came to -18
